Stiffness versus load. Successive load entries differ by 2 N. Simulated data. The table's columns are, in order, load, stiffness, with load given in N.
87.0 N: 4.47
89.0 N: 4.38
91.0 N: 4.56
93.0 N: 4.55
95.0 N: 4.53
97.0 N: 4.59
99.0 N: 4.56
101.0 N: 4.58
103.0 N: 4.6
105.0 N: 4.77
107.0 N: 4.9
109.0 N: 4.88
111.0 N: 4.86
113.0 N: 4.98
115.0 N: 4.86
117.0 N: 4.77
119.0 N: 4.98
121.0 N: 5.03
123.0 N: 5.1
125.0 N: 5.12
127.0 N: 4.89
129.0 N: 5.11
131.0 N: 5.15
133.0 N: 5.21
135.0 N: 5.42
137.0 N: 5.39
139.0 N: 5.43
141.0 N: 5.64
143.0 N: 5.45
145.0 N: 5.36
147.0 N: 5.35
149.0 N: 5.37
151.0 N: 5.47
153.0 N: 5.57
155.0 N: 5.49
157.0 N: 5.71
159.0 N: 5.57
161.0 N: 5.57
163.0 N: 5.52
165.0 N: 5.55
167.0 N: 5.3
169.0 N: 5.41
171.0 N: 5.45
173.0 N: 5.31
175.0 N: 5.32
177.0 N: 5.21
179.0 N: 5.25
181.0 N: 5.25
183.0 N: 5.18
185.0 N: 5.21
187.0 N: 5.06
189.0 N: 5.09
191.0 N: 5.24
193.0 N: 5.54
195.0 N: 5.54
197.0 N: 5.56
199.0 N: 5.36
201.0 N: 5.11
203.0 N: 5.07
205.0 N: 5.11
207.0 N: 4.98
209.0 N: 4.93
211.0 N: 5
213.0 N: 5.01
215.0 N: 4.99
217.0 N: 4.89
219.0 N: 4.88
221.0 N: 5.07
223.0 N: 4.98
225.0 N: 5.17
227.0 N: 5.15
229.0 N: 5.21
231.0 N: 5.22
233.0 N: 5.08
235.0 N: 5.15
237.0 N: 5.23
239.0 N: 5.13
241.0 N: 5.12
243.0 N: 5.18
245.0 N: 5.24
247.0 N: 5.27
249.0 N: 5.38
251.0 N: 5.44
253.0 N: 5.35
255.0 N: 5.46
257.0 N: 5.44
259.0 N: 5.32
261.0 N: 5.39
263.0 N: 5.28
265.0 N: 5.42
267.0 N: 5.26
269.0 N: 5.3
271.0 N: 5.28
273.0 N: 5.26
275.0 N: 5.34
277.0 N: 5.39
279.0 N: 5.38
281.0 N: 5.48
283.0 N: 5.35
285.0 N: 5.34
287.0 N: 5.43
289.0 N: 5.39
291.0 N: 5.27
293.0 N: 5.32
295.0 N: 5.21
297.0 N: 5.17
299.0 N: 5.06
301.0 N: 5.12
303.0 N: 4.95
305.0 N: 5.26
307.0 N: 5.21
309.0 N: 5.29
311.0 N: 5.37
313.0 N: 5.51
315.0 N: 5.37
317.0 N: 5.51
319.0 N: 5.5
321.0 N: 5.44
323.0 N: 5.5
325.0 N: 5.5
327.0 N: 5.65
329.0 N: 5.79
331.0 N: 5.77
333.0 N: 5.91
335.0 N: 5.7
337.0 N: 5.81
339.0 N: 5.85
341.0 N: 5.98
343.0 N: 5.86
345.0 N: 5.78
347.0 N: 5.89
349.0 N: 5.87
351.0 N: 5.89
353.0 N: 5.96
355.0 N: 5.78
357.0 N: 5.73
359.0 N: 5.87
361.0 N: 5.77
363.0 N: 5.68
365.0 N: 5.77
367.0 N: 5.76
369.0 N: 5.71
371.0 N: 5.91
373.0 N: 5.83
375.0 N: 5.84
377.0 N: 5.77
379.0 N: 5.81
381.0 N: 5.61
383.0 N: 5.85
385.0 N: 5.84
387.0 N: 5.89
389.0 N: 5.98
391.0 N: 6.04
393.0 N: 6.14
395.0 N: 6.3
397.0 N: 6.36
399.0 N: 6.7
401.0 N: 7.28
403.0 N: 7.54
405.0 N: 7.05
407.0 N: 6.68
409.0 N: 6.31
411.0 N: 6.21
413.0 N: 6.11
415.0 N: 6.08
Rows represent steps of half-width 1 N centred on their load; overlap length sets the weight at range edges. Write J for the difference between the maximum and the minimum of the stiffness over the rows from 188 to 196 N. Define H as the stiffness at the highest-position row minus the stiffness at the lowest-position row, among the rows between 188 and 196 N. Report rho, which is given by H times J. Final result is 0.20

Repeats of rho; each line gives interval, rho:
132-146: 0.06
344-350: 0.01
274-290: 0.01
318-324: 0.00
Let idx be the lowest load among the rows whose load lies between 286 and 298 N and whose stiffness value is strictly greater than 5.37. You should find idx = 287.0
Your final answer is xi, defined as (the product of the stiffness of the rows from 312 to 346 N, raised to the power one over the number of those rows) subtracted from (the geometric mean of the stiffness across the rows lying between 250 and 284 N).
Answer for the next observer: -0.31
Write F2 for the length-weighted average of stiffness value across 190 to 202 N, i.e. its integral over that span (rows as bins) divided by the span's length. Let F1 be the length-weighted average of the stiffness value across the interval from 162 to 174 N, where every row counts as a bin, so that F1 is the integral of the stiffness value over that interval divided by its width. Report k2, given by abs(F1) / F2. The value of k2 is 1.01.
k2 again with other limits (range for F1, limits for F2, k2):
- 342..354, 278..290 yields 1.09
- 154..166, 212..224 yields 1.12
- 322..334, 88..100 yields 1.26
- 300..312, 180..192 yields 1.01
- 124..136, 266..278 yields 0.97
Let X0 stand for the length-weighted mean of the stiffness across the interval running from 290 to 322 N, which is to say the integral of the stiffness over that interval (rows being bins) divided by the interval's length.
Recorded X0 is 5.3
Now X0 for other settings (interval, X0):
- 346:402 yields 6.0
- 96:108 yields 4.7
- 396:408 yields 6.9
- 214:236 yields 5.1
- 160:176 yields 5.4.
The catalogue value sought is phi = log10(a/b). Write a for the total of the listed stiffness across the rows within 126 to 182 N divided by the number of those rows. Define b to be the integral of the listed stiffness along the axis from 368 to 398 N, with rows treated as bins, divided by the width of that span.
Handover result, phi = -0.042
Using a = 5.38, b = 5.93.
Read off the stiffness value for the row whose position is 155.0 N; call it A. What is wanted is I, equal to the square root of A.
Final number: 2.34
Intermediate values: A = 5.49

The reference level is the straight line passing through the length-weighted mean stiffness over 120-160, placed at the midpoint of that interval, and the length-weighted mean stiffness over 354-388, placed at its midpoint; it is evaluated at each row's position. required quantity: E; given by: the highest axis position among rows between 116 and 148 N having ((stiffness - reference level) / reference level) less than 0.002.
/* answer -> 147.0 N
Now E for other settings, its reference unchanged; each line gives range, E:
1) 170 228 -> 227.0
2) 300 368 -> 367.0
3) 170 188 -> 187.0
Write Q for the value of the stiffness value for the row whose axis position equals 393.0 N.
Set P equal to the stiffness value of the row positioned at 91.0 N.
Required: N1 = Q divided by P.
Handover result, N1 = 1.35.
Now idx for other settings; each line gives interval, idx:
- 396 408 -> 397.0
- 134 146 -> 135.0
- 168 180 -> 169.0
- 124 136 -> 135.0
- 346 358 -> 347.0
